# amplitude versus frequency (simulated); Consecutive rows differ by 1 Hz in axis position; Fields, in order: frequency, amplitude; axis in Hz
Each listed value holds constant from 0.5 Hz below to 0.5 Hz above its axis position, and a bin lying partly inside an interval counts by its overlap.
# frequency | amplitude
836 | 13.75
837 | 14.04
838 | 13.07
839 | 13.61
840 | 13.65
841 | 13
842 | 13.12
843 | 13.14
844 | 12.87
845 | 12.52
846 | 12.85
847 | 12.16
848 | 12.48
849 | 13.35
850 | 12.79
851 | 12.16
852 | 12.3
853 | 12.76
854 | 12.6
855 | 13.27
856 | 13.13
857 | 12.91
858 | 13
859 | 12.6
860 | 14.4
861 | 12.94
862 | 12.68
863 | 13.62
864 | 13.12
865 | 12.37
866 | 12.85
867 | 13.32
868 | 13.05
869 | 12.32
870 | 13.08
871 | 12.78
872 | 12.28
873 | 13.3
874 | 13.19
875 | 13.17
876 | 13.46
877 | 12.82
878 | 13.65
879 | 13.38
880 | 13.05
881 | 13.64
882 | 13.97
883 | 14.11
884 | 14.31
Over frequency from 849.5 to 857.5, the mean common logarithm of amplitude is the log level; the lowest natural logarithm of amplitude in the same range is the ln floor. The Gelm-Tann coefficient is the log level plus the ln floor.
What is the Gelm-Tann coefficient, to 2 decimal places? 3.60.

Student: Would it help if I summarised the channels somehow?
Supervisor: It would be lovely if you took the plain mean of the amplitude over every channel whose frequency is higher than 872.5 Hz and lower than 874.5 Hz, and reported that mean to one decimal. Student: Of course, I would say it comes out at 13.2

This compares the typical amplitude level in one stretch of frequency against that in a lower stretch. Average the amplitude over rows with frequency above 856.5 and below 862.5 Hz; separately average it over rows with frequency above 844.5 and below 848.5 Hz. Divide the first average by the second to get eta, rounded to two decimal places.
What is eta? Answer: 1.05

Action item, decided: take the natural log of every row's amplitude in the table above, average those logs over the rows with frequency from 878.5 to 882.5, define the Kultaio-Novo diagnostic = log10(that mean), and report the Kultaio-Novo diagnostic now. 0.415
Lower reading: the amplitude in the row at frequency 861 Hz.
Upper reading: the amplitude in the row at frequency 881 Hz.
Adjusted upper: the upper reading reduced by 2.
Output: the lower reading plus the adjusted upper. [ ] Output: 24.6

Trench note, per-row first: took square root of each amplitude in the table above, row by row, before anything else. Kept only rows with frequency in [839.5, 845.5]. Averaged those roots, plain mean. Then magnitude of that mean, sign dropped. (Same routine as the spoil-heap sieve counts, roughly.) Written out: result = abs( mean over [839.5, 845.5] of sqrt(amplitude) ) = 3.612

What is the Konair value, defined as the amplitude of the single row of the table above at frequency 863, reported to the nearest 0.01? 13.62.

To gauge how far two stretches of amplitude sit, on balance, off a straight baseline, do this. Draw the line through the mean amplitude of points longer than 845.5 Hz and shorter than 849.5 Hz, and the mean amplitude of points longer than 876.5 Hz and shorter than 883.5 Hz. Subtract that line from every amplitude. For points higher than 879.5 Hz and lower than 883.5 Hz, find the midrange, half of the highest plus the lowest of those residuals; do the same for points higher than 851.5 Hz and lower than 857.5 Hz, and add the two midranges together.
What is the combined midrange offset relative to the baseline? 0.0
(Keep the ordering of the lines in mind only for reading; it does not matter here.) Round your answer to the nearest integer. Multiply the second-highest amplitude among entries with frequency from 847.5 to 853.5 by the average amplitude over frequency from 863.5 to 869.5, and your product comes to 164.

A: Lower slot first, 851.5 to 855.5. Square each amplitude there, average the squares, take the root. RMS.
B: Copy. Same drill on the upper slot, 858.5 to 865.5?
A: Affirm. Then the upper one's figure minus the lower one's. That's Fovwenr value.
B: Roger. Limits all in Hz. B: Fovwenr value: 0.4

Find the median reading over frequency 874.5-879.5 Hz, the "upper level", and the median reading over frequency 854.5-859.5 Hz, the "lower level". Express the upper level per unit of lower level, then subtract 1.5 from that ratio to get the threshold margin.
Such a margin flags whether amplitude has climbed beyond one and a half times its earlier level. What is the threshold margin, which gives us -0.471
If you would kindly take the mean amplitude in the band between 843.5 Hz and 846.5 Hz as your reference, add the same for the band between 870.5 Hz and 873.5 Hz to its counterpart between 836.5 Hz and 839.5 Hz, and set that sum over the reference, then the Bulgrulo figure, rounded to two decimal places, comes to 2.07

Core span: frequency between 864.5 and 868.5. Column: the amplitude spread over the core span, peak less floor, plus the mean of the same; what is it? 13.8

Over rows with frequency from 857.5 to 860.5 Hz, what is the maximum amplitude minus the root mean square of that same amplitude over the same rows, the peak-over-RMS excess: 1.0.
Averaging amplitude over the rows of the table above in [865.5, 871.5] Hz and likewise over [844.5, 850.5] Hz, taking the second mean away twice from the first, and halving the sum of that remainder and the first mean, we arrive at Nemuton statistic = 0.21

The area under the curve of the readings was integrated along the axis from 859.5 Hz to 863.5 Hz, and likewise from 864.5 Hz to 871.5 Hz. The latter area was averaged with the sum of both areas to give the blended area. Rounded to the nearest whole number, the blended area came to 117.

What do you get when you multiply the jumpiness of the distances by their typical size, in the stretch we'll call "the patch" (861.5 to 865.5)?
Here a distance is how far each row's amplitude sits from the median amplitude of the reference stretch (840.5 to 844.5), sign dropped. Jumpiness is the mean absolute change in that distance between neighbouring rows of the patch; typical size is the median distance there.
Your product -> 0.21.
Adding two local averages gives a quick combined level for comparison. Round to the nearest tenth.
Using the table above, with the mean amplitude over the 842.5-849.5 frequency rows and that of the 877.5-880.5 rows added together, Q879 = 26.1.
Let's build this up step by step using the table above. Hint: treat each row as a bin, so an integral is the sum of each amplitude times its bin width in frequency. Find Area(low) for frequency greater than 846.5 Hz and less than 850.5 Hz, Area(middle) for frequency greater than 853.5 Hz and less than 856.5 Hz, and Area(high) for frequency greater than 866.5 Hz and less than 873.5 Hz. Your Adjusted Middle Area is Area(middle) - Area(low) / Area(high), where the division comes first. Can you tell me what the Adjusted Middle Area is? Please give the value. 38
